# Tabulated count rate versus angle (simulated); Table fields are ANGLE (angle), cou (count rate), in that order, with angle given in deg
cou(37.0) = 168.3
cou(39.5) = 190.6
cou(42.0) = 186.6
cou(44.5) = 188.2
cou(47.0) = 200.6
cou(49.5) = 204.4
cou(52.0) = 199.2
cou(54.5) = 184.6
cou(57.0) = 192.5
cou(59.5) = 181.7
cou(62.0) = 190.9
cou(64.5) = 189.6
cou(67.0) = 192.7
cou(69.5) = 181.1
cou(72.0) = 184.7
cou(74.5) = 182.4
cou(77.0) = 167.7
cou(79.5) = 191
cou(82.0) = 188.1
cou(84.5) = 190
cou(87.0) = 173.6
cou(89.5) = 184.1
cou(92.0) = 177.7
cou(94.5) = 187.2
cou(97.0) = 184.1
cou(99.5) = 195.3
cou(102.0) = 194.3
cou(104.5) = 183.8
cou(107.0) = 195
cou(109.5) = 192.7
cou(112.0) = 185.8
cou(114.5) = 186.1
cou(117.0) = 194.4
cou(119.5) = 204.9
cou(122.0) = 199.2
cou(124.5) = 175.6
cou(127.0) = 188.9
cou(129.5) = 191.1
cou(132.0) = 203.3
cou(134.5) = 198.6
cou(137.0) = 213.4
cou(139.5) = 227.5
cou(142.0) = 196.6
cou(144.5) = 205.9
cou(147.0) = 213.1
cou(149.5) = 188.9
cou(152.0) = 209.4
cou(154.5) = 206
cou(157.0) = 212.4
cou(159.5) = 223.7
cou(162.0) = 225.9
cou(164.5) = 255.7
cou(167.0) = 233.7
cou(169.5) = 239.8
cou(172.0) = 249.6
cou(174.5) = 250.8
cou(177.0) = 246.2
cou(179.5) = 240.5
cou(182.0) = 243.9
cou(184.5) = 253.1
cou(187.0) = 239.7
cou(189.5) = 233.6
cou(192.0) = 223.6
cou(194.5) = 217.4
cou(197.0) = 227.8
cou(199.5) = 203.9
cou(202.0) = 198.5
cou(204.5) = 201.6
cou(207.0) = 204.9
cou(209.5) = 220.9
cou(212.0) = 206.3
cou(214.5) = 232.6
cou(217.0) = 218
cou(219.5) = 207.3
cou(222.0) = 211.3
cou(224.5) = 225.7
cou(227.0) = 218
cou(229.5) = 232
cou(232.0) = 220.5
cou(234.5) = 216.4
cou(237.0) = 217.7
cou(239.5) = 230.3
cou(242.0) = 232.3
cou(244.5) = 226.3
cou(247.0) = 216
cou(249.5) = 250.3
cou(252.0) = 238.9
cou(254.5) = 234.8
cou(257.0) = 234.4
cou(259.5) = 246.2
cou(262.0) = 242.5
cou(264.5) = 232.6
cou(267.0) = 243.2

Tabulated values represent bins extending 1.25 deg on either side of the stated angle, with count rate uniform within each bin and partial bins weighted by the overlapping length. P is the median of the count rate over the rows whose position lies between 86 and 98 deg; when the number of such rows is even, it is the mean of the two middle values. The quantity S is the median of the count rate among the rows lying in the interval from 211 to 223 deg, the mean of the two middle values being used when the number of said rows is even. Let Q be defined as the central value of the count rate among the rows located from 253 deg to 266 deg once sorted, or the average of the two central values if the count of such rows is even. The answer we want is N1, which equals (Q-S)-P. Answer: -161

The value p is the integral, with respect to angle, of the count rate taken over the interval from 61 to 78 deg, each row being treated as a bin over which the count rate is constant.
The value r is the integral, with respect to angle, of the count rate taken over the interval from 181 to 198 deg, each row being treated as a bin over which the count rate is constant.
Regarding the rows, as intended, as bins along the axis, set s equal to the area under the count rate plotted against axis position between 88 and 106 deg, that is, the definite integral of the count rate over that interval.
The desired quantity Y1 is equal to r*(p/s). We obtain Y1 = 3713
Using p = 3133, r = 3980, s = 3358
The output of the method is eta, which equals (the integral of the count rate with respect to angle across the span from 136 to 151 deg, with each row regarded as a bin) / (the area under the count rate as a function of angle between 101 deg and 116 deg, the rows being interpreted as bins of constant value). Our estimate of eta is 1.09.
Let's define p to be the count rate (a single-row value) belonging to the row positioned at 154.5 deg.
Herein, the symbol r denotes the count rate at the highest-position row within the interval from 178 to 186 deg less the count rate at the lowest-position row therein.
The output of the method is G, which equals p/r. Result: 16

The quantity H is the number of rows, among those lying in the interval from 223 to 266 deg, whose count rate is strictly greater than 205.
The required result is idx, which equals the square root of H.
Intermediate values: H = 17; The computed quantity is 4.1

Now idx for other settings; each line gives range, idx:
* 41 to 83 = 0.0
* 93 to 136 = 0.0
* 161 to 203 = 3.9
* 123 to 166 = 3.2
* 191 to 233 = 3.6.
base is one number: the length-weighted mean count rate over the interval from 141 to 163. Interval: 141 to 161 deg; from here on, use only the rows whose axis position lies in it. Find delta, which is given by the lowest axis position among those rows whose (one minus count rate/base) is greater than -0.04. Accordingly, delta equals 142.0 deg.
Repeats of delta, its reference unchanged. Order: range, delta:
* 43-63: 44.5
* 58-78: 59.5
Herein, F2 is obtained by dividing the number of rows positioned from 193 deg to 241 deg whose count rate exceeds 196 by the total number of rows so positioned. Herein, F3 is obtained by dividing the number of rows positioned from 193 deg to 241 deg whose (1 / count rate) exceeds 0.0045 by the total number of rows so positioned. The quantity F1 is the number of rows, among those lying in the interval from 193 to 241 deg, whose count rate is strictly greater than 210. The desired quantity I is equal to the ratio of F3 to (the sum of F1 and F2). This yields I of 0.05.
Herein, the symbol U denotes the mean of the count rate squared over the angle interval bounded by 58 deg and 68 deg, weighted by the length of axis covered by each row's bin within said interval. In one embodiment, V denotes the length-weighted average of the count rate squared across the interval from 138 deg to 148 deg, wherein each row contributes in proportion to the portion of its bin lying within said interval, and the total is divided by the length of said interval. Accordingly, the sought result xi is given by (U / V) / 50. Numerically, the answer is 0.016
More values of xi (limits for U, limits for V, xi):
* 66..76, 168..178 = 0.011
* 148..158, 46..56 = 0.021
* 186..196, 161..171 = 0.018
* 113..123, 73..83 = 0.023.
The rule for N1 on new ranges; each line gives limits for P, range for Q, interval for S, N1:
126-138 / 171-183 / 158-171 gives -186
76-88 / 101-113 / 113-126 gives -190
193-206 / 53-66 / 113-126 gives -209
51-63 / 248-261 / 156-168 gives -178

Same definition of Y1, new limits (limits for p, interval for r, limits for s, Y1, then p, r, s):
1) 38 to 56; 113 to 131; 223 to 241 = 2987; 3476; 3448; 4012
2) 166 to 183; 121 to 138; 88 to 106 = 4097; 4142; 3322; 3358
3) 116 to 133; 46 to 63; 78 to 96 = 3264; 3294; 3287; 3317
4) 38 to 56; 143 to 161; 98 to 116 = 3807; 3476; 3754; 3427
